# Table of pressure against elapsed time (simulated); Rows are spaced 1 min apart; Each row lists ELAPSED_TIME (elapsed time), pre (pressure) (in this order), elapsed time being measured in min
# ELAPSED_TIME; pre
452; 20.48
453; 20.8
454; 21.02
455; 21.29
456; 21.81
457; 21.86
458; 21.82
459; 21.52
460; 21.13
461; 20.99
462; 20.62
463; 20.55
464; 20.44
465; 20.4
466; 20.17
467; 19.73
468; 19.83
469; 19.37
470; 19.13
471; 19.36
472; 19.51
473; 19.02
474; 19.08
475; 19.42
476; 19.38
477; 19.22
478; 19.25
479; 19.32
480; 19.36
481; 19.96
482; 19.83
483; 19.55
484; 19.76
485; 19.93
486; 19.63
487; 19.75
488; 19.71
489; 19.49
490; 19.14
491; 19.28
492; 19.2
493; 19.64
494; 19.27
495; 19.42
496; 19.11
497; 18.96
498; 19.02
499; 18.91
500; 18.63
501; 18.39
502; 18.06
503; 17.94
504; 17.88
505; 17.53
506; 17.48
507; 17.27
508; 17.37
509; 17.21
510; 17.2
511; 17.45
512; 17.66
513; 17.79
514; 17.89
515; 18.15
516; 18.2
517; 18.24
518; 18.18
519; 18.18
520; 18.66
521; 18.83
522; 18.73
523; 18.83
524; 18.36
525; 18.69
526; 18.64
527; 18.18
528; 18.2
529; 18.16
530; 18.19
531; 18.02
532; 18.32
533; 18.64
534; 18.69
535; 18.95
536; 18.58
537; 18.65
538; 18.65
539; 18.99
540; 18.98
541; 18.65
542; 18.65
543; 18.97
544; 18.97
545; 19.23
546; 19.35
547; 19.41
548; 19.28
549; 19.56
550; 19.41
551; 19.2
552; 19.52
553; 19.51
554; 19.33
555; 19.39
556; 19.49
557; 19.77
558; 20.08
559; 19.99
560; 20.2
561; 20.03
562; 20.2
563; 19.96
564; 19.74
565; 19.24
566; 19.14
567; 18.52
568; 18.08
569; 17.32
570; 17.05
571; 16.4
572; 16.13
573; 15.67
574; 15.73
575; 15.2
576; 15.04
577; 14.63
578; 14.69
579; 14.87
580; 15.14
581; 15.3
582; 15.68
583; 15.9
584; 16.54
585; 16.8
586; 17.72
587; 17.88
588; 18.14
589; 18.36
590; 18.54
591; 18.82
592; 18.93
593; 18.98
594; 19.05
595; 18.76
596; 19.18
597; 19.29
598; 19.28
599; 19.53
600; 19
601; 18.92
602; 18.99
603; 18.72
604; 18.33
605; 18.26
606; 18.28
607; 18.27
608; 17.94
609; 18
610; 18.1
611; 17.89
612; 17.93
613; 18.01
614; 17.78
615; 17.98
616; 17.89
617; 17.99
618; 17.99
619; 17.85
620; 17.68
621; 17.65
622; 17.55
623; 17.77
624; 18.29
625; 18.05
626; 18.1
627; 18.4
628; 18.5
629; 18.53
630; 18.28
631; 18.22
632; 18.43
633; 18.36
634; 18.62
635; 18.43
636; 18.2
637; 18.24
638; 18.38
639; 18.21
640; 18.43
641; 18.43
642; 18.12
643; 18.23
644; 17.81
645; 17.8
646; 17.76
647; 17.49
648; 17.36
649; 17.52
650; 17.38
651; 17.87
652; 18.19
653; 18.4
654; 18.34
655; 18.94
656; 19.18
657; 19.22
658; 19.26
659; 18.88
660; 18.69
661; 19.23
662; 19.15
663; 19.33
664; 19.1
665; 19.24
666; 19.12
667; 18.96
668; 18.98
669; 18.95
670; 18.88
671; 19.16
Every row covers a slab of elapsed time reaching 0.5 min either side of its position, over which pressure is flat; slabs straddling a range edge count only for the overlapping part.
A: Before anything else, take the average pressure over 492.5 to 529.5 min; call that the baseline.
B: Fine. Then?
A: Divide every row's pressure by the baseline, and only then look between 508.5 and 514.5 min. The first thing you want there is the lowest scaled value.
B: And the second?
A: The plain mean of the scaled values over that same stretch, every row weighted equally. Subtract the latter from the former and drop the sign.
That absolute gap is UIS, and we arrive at 0.018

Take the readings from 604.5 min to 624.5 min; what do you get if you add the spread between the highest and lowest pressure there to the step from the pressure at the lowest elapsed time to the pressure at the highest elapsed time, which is 0.8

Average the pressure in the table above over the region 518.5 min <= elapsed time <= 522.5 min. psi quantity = 18.6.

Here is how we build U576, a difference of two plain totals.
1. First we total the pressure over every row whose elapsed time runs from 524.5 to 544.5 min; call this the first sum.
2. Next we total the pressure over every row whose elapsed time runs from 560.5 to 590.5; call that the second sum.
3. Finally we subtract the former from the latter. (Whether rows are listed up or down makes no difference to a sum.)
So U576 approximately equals 142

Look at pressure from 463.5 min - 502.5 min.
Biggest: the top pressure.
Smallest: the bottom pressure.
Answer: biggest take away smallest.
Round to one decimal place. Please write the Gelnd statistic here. 2.4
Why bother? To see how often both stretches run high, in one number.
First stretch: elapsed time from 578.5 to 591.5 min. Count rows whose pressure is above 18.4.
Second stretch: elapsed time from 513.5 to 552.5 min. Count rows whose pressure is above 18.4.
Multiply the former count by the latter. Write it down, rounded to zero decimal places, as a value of 52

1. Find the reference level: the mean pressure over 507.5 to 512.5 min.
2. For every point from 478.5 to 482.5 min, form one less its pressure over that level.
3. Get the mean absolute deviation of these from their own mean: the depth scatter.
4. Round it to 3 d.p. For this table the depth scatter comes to 0.016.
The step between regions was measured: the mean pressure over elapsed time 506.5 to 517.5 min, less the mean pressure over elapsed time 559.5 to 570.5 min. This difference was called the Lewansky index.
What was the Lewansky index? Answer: -1.4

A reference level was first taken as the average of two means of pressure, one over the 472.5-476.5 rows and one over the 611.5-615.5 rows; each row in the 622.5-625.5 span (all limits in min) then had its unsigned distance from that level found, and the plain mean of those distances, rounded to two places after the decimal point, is 0.54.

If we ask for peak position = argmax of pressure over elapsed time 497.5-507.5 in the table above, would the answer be 498 min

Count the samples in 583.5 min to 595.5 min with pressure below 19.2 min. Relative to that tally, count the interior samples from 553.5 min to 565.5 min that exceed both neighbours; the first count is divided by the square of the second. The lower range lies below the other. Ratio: 1.3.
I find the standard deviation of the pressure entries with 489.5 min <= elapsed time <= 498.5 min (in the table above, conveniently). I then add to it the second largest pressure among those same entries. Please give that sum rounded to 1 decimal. 19.6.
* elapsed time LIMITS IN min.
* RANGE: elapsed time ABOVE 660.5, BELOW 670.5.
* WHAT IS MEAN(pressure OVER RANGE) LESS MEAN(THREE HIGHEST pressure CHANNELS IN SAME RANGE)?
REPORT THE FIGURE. -0.2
